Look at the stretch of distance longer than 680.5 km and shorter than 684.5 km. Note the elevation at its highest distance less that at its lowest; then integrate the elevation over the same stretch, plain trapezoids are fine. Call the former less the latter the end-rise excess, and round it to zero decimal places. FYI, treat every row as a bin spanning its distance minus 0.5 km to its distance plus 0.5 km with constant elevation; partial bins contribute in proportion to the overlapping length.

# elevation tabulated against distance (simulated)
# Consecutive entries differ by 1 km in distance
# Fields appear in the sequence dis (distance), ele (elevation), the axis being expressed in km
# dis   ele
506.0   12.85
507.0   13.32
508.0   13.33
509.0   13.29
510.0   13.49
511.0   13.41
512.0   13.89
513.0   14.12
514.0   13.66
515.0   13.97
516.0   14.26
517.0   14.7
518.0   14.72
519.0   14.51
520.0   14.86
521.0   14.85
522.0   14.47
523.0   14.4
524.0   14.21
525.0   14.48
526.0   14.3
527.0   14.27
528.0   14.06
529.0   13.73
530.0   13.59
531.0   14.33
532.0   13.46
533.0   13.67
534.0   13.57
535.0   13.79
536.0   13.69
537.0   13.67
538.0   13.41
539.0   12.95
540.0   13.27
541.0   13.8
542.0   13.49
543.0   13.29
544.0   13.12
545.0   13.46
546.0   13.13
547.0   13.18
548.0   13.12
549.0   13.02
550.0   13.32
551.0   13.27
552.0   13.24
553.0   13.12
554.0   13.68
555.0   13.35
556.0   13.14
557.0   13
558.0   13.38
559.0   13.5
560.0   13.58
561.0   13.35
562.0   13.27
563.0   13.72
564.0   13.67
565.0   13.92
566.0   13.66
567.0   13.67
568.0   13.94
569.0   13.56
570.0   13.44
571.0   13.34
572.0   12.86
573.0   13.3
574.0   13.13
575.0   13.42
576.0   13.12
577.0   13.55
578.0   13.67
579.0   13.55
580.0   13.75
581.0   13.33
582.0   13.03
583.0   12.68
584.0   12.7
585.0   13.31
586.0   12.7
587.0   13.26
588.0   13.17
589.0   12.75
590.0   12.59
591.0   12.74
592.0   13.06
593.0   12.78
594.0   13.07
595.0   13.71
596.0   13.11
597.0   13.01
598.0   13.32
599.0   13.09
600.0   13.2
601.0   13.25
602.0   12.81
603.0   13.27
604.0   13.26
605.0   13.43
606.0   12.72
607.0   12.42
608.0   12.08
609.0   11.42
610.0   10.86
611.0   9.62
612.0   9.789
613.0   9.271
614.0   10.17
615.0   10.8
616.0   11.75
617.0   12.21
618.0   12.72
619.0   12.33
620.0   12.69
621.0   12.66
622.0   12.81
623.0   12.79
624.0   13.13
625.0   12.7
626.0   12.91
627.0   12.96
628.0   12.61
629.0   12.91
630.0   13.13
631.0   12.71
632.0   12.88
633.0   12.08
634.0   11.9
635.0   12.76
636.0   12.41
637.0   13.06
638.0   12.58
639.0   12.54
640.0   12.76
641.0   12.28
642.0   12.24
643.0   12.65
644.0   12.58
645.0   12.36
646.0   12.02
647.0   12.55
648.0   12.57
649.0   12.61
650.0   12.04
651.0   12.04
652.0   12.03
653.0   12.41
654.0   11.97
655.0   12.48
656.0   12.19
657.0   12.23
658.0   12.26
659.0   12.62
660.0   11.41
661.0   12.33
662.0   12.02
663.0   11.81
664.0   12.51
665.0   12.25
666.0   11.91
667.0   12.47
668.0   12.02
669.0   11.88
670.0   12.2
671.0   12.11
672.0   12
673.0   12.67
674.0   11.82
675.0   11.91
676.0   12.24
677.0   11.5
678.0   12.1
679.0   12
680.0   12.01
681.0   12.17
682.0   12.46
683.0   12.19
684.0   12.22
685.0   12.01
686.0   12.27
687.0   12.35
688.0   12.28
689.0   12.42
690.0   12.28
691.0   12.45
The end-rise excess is -49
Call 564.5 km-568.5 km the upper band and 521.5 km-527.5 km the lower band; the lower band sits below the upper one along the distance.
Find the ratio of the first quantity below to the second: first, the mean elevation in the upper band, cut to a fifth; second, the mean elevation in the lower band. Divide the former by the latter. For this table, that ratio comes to 0.192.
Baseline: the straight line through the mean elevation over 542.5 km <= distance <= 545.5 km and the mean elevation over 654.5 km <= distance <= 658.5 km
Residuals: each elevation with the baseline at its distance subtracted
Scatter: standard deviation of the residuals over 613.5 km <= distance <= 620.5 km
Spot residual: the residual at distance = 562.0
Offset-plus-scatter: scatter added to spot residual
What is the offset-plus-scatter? 1.1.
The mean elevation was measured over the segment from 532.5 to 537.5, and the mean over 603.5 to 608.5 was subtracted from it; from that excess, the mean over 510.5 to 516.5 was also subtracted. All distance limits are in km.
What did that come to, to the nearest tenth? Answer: -13.0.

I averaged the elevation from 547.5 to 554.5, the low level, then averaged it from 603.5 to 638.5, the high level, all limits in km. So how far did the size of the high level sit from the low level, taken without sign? 1.07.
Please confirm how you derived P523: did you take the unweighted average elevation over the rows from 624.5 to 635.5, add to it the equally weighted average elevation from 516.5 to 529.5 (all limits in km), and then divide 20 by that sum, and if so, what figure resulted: 0.738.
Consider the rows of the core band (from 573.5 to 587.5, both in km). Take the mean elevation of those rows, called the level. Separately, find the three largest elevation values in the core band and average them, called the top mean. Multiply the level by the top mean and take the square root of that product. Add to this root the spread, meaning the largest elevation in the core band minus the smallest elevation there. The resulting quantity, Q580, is 14.5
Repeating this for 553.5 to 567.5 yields 14.6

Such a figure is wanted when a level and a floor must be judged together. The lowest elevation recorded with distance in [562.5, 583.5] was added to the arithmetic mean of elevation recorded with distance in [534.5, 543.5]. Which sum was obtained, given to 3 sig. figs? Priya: 26.2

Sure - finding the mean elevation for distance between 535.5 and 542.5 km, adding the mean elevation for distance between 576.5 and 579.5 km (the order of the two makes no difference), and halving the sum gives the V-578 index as 13.5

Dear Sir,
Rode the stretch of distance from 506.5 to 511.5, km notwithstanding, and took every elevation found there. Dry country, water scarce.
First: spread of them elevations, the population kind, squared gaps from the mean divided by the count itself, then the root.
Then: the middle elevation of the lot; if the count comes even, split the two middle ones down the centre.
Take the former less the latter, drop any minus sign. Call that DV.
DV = 13.3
